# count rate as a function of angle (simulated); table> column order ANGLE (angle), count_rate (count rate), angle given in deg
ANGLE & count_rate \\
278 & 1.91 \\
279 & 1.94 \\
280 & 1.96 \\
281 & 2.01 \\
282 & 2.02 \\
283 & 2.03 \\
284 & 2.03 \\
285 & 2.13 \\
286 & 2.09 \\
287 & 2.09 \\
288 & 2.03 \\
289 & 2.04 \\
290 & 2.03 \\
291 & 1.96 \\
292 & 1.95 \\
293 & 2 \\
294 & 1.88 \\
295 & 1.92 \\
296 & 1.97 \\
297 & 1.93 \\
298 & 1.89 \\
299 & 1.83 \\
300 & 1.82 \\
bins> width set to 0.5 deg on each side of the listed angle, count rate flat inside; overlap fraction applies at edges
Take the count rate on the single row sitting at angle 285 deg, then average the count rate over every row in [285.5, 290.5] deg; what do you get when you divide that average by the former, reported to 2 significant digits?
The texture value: 0.97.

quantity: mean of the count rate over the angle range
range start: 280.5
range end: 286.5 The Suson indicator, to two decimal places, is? 2.05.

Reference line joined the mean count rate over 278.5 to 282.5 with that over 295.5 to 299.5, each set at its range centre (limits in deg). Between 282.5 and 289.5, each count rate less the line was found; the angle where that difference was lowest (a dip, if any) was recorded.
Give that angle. 283 deg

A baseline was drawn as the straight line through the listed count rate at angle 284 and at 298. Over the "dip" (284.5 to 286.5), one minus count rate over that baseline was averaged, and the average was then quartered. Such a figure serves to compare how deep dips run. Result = -0.012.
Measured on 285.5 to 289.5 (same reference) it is -0.008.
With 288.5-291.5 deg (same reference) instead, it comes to -0.005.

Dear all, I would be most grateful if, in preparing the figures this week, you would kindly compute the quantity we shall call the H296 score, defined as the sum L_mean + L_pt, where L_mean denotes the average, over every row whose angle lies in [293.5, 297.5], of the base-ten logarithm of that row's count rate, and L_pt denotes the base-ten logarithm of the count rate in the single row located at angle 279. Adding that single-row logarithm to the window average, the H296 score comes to 0.57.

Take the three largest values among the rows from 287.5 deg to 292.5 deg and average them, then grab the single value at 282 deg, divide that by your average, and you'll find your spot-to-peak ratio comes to 0.99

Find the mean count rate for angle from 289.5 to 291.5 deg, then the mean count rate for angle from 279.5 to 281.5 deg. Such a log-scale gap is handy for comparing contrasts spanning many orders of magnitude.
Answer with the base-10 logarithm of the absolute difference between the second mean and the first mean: -2.00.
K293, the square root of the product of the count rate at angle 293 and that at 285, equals 2.06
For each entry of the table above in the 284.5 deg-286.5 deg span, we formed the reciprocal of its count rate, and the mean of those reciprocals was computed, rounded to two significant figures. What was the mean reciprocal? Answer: 0.47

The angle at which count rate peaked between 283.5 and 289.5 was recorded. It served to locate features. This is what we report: 285 deg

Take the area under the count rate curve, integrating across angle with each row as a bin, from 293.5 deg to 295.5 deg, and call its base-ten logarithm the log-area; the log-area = 0.580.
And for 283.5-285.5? 0.619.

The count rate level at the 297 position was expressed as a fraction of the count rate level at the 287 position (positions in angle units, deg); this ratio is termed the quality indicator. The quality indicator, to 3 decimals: 0.923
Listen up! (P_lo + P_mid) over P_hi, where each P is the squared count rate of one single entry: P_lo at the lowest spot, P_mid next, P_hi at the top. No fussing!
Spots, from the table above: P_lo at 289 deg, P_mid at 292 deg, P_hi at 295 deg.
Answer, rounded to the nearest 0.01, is 2.16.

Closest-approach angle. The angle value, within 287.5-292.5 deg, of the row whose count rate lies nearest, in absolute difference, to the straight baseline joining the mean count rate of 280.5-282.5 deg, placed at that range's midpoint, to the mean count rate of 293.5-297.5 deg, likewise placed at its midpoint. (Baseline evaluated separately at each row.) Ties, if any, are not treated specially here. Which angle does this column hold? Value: 292 deg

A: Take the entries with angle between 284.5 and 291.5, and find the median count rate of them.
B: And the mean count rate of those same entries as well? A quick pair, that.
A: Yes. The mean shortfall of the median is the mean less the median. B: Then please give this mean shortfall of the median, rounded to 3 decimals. 0.013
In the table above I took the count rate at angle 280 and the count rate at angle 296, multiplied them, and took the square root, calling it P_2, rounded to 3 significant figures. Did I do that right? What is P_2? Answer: 1.96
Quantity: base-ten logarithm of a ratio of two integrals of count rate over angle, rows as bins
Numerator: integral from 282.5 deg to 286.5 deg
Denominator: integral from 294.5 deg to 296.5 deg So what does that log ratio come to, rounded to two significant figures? 0.33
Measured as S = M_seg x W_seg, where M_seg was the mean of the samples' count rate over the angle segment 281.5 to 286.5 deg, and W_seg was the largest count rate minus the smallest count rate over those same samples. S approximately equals 0.227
